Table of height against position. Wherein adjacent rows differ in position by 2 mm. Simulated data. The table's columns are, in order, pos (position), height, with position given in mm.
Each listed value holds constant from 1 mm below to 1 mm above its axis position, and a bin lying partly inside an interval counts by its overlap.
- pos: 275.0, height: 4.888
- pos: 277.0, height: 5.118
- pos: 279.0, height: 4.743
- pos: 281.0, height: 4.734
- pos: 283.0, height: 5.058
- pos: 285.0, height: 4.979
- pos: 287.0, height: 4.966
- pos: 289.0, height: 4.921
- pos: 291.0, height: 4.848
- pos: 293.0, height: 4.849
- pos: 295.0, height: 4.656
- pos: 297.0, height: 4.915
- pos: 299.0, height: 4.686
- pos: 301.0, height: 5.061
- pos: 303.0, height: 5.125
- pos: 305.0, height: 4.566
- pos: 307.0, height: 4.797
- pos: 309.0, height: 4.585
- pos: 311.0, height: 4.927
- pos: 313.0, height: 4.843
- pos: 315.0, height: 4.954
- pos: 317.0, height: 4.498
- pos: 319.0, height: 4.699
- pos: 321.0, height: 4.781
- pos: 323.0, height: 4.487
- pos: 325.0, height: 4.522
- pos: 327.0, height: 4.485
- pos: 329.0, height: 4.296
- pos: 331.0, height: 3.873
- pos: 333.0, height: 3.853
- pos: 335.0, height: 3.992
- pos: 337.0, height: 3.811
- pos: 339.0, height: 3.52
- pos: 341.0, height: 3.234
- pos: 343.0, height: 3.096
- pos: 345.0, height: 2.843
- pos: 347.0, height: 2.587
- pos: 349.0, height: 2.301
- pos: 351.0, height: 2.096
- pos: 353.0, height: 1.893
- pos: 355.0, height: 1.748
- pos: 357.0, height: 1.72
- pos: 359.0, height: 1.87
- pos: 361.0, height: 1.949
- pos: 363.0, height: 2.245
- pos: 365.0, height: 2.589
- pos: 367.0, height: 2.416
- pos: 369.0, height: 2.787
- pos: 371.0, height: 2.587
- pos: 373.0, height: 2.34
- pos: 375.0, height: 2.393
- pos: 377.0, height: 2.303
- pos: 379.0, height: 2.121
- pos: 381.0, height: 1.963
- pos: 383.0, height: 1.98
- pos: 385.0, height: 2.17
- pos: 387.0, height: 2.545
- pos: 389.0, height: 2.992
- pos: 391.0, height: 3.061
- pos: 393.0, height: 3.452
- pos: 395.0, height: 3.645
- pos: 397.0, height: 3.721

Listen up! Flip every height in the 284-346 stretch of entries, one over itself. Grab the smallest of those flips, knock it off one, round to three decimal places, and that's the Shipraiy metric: 0.805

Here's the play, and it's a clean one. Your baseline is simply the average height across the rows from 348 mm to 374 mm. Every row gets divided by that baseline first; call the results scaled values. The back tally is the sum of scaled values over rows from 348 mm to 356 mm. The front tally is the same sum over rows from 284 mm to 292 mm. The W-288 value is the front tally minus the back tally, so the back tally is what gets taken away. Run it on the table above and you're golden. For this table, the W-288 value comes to 5.3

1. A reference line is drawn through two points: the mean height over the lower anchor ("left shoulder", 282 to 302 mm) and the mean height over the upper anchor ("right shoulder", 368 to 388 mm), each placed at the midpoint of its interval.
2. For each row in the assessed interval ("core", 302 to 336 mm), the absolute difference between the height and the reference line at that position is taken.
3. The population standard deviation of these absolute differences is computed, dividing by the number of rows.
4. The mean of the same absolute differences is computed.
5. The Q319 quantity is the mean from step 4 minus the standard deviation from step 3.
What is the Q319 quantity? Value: 0.25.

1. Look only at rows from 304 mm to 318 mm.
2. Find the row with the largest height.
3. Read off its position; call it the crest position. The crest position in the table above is 315.0 mm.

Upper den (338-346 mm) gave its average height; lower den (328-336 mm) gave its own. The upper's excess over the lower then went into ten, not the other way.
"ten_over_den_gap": -12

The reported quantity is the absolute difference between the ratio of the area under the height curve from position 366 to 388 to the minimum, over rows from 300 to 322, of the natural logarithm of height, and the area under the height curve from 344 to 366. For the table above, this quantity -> 14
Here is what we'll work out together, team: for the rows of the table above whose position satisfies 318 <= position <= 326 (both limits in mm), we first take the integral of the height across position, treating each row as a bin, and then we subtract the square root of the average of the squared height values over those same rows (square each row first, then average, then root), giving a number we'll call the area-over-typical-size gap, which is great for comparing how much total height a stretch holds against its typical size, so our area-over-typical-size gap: 32.4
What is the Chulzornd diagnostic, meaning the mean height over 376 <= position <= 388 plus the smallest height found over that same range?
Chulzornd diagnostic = 4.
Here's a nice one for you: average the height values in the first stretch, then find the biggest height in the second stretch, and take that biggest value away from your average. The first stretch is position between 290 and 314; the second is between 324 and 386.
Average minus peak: 0.3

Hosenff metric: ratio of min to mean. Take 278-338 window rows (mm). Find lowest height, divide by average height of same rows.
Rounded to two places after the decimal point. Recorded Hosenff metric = 0.82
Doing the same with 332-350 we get 0.71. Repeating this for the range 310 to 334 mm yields 0.85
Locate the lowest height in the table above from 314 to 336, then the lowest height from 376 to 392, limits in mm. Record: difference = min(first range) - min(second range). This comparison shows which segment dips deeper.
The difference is 1.9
